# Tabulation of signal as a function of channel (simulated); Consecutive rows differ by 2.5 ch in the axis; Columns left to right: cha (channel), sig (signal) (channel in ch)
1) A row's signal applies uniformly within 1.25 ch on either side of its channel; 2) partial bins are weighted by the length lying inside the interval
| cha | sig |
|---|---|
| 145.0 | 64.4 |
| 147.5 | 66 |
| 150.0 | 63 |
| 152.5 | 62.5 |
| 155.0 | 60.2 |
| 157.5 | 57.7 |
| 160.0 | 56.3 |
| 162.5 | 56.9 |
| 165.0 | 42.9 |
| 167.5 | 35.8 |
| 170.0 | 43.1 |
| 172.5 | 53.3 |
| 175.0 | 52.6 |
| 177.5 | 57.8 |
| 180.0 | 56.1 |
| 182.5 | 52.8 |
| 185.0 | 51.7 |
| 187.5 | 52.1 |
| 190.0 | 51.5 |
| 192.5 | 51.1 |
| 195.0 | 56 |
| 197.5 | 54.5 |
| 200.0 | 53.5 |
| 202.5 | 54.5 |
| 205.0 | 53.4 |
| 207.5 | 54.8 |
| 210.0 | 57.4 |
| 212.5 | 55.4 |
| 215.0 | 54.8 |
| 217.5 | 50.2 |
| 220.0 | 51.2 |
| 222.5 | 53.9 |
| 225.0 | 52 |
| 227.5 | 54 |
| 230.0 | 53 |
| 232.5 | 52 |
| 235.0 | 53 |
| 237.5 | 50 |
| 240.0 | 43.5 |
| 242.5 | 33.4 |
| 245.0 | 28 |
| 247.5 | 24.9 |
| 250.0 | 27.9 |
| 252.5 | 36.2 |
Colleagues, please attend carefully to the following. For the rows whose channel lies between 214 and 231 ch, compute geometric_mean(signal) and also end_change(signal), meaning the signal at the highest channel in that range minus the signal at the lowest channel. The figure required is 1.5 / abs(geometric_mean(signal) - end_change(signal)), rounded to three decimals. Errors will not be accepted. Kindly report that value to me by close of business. 0.028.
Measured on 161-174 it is 0.030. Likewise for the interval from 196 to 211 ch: 0.029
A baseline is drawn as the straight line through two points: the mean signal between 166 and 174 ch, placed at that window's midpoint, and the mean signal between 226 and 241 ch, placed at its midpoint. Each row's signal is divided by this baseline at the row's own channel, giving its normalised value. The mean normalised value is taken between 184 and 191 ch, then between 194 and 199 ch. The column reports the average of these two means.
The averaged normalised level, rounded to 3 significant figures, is 1.15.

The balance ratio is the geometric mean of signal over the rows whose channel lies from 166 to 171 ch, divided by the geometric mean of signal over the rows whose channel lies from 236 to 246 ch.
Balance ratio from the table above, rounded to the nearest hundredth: 1.04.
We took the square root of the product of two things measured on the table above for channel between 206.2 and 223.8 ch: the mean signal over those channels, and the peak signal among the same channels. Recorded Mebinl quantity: 56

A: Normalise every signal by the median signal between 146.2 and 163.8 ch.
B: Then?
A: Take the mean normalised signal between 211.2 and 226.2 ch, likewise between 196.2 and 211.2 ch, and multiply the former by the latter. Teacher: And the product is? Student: 0.80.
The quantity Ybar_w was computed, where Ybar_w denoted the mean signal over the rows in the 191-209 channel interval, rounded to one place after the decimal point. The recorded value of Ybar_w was 54.0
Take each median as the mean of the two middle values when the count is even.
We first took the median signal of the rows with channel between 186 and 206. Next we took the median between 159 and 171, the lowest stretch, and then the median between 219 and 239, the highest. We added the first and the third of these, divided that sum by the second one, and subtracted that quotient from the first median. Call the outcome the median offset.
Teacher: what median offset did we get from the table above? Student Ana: 51.0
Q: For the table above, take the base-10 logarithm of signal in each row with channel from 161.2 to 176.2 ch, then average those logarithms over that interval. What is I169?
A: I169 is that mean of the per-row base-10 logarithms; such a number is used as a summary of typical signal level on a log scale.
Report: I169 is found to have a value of 1.67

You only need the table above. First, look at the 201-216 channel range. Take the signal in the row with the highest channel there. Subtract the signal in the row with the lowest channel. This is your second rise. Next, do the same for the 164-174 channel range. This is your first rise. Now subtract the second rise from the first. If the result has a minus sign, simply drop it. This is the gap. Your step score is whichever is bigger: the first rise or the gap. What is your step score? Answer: 10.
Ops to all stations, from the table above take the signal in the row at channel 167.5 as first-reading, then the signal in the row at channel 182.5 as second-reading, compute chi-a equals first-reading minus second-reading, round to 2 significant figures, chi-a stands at -17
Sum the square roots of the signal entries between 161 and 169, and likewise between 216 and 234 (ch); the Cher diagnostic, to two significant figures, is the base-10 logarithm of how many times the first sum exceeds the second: -0.40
